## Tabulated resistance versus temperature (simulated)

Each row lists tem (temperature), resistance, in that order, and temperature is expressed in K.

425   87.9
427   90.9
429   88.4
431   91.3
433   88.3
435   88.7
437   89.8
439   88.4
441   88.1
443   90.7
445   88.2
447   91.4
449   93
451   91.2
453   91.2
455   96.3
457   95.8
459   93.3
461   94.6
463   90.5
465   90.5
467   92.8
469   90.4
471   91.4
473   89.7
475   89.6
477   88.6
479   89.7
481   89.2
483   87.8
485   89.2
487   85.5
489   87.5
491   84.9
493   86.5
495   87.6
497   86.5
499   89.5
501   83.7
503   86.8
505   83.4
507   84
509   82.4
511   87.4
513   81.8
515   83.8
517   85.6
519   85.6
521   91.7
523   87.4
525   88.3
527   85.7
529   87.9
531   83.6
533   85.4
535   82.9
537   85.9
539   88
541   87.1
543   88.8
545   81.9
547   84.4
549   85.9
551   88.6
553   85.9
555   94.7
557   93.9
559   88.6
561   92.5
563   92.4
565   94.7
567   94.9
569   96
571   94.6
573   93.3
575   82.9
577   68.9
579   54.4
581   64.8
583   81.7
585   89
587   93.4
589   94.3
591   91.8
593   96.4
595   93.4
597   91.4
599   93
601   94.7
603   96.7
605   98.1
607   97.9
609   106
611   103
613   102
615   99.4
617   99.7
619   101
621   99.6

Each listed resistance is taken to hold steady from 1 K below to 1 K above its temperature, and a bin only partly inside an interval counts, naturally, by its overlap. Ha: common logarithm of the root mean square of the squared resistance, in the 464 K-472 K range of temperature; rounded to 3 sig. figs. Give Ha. 3.92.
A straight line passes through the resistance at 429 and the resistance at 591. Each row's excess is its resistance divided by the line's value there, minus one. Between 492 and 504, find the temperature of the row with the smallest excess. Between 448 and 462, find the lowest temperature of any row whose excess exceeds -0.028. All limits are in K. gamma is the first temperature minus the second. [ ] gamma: 52 K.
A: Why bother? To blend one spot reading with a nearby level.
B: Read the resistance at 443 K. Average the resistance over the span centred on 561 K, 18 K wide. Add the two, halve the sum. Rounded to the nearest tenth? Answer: 91.7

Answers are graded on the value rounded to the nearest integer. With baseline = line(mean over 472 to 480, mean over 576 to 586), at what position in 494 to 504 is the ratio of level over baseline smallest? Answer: 501 K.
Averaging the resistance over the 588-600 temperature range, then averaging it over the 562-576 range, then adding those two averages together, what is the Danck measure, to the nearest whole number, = 186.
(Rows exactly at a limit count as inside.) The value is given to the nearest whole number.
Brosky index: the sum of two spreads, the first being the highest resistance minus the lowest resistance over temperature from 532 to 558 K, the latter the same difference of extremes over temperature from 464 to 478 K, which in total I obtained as 17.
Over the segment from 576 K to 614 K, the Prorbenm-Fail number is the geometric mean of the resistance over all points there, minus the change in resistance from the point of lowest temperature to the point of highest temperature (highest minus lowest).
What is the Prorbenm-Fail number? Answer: 56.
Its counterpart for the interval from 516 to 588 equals 78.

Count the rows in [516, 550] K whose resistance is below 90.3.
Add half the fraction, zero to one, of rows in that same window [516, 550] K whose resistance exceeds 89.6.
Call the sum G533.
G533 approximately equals 16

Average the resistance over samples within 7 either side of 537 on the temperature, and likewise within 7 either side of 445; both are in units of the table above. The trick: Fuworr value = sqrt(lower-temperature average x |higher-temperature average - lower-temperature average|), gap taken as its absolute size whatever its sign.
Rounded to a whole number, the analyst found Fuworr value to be 19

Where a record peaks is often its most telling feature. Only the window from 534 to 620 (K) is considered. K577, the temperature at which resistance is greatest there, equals 609 K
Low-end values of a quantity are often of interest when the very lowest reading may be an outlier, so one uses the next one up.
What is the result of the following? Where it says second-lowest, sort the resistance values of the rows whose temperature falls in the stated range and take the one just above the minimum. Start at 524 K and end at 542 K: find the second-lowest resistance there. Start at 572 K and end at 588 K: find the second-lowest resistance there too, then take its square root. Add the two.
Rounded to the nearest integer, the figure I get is 92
